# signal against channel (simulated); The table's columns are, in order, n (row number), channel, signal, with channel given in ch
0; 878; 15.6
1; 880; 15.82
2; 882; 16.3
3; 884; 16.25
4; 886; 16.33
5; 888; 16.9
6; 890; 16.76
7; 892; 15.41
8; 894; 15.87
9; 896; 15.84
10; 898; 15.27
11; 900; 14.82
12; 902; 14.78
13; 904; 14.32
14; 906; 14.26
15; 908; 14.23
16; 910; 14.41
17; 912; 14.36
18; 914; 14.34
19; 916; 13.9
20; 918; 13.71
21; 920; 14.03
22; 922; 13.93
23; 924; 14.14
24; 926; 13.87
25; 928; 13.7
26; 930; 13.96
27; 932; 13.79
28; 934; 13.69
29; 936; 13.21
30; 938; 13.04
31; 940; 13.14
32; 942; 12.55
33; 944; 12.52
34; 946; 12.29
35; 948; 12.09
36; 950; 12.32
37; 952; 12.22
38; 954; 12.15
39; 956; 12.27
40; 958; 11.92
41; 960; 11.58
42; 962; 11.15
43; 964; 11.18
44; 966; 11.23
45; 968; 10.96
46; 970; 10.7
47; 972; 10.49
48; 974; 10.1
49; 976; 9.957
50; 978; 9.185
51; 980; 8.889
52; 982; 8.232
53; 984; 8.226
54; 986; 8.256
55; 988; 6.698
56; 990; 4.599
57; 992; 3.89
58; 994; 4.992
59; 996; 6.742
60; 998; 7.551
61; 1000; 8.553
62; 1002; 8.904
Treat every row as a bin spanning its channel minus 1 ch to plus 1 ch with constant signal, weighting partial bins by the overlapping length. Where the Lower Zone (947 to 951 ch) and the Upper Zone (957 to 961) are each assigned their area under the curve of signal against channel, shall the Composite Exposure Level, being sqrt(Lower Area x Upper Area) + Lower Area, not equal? 97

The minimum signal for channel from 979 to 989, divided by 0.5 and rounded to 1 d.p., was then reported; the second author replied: 13.4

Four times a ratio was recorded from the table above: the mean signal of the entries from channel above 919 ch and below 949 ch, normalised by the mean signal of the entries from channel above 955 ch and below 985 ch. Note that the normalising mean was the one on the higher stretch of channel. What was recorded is 5.1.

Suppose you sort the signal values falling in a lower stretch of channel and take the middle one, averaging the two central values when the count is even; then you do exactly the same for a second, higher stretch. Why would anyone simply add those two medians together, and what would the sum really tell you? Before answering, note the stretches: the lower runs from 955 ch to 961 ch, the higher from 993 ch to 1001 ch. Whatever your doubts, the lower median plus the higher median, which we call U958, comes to 19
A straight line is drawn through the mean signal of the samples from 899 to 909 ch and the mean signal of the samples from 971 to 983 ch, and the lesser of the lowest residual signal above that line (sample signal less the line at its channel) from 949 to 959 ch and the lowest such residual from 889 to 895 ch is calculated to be 0.11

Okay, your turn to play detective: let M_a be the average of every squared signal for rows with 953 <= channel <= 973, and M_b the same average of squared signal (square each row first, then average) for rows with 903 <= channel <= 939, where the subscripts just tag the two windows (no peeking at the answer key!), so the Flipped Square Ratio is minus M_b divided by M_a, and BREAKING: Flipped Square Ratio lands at -1.50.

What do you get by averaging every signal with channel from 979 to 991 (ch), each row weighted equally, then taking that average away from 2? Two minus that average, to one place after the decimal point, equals -5.5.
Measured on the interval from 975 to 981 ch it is -7.3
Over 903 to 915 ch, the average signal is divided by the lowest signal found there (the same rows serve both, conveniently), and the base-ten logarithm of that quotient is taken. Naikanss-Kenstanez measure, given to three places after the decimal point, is 0.003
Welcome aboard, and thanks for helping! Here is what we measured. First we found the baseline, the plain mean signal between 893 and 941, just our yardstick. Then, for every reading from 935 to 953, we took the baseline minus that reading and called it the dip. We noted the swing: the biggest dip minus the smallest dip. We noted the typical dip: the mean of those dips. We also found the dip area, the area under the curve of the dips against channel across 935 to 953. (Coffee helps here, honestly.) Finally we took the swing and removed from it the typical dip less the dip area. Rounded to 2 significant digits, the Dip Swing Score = 28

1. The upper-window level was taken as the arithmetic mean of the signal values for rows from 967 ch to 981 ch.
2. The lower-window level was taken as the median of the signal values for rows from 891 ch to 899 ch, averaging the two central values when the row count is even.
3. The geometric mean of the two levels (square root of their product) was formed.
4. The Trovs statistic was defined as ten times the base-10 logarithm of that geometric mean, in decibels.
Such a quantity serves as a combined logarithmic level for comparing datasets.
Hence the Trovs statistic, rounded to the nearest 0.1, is 11.0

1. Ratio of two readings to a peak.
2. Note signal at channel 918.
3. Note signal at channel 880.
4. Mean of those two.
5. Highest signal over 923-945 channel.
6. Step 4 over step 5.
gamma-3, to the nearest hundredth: 1.04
